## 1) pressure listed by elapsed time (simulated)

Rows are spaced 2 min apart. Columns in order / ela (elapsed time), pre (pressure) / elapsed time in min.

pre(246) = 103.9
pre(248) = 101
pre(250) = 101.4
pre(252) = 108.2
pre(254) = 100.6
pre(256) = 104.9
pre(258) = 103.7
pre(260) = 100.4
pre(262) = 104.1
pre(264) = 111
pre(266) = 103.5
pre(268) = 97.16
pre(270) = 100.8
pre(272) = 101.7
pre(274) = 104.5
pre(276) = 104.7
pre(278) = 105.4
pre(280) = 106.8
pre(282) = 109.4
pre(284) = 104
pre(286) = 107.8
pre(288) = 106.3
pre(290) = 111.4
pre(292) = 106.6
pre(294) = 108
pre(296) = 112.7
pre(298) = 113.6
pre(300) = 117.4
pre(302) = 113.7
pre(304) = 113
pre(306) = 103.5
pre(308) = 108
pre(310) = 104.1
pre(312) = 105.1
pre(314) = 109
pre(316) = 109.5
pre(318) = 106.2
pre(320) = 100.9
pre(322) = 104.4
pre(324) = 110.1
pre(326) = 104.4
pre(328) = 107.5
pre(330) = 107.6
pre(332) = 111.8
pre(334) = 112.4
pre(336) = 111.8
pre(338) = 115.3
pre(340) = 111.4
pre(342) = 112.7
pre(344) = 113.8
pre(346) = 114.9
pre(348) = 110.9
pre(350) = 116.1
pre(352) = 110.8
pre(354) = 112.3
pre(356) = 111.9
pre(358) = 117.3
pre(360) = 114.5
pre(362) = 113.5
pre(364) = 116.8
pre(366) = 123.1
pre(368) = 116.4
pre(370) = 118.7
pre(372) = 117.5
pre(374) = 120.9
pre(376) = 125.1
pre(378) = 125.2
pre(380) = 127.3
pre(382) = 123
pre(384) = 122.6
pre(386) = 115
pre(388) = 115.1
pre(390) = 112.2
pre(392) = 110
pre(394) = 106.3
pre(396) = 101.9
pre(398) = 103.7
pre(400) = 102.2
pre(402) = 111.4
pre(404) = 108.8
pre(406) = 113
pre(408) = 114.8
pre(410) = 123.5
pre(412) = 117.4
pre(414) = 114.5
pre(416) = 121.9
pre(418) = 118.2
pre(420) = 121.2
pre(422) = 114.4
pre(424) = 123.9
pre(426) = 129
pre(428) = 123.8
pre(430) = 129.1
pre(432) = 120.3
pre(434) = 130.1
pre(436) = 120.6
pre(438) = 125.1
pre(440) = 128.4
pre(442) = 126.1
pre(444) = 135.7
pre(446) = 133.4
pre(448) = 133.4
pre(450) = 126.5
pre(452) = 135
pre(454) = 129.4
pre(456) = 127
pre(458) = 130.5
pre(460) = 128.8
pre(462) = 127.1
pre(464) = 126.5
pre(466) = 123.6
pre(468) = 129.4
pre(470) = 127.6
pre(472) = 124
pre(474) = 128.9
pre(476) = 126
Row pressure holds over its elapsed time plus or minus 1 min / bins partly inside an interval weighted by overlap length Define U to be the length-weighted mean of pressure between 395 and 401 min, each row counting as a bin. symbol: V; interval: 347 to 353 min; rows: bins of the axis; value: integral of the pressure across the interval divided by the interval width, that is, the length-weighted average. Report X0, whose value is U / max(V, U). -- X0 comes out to 0.91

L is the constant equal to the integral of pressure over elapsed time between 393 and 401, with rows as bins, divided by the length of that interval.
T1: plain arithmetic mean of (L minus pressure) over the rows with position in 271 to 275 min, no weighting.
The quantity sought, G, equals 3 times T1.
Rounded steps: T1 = 0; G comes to 1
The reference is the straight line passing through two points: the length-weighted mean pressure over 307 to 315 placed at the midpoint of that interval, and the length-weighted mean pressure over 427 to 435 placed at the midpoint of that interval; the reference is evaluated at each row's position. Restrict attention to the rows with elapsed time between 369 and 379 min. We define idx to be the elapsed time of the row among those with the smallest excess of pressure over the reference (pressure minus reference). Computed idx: 372 min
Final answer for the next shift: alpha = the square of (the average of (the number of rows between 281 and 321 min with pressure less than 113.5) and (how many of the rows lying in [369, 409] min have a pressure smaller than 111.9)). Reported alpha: 144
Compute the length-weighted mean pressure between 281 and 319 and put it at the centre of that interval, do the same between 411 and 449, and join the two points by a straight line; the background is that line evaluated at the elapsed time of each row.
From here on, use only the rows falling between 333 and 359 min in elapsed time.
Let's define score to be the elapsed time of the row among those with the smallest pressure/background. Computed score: 352 min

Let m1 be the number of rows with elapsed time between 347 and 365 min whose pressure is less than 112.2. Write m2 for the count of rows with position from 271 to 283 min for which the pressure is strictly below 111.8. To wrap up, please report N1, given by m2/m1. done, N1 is 2.0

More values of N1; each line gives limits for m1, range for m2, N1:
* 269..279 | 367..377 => 0.0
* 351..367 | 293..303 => 0.5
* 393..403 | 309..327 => 1.8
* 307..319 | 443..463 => 0.0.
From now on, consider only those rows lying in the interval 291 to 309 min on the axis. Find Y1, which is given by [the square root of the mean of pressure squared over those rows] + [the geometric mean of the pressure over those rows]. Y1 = 221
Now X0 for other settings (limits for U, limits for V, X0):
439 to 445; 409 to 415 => 1.00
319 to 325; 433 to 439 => 0.84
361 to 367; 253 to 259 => 1.00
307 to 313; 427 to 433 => 0.85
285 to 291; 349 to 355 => 0.96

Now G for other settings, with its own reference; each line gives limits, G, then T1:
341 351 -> -30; -10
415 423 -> -46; -15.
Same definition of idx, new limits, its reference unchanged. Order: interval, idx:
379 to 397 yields 396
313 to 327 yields 320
